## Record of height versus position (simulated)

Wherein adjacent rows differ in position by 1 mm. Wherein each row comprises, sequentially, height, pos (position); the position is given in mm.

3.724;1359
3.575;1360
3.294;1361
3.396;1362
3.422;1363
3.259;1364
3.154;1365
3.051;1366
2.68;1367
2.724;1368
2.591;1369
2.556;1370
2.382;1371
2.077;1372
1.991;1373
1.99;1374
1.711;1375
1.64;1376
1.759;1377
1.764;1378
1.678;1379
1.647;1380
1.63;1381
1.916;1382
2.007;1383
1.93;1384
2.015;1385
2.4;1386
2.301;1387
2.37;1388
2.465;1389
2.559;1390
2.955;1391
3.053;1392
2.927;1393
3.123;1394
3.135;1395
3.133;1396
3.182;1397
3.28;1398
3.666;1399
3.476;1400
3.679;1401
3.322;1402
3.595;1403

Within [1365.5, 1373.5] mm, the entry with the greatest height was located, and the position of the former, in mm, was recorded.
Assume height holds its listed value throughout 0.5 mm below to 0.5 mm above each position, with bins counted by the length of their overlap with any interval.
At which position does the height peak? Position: 1366 mm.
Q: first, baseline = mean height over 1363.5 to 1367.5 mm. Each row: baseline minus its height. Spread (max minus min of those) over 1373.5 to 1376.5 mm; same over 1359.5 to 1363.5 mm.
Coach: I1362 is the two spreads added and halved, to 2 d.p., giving 0.32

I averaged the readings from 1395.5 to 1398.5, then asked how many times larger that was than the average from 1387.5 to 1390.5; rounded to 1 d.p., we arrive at 1.3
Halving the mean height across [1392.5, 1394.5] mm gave 1.5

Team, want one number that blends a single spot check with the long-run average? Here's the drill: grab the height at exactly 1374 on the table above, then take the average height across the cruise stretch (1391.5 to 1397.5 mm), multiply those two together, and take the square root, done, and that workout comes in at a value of 2.5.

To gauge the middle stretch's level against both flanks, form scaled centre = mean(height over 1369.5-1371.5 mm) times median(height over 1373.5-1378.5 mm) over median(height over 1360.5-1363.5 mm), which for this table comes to 1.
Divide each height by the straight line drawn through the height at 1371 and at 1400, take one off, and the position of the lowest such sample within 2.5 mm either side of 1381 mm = 1381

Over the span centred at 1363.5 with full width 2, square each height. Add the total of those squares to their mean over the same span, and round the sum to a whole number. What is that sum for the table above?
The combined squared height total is 33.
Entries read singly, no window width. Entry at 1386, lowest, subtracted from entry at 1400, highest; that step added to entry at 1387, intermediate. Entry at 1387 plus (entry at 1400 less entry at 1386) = 3.4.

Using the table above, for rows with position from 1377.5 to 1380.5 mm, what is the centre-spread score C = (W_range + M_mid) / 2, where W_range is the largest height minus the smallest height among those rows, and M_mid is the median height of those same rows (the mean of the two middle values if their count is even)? 0.90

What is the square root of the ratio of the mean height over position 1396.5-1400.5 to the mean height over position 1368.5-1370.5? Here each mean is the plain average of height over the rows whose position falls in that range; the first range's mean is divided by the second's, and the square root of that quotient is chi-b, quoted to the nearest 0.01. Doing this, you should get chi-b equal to 1.15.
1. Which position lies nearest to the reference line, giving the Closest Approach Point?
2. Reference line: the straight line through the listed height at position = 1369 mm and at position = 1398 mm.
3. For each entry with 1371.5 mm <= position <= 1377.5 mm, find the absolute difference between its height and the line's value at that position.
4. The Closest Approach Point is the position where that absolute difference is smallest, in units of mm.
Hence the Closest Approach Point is 1372 mm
